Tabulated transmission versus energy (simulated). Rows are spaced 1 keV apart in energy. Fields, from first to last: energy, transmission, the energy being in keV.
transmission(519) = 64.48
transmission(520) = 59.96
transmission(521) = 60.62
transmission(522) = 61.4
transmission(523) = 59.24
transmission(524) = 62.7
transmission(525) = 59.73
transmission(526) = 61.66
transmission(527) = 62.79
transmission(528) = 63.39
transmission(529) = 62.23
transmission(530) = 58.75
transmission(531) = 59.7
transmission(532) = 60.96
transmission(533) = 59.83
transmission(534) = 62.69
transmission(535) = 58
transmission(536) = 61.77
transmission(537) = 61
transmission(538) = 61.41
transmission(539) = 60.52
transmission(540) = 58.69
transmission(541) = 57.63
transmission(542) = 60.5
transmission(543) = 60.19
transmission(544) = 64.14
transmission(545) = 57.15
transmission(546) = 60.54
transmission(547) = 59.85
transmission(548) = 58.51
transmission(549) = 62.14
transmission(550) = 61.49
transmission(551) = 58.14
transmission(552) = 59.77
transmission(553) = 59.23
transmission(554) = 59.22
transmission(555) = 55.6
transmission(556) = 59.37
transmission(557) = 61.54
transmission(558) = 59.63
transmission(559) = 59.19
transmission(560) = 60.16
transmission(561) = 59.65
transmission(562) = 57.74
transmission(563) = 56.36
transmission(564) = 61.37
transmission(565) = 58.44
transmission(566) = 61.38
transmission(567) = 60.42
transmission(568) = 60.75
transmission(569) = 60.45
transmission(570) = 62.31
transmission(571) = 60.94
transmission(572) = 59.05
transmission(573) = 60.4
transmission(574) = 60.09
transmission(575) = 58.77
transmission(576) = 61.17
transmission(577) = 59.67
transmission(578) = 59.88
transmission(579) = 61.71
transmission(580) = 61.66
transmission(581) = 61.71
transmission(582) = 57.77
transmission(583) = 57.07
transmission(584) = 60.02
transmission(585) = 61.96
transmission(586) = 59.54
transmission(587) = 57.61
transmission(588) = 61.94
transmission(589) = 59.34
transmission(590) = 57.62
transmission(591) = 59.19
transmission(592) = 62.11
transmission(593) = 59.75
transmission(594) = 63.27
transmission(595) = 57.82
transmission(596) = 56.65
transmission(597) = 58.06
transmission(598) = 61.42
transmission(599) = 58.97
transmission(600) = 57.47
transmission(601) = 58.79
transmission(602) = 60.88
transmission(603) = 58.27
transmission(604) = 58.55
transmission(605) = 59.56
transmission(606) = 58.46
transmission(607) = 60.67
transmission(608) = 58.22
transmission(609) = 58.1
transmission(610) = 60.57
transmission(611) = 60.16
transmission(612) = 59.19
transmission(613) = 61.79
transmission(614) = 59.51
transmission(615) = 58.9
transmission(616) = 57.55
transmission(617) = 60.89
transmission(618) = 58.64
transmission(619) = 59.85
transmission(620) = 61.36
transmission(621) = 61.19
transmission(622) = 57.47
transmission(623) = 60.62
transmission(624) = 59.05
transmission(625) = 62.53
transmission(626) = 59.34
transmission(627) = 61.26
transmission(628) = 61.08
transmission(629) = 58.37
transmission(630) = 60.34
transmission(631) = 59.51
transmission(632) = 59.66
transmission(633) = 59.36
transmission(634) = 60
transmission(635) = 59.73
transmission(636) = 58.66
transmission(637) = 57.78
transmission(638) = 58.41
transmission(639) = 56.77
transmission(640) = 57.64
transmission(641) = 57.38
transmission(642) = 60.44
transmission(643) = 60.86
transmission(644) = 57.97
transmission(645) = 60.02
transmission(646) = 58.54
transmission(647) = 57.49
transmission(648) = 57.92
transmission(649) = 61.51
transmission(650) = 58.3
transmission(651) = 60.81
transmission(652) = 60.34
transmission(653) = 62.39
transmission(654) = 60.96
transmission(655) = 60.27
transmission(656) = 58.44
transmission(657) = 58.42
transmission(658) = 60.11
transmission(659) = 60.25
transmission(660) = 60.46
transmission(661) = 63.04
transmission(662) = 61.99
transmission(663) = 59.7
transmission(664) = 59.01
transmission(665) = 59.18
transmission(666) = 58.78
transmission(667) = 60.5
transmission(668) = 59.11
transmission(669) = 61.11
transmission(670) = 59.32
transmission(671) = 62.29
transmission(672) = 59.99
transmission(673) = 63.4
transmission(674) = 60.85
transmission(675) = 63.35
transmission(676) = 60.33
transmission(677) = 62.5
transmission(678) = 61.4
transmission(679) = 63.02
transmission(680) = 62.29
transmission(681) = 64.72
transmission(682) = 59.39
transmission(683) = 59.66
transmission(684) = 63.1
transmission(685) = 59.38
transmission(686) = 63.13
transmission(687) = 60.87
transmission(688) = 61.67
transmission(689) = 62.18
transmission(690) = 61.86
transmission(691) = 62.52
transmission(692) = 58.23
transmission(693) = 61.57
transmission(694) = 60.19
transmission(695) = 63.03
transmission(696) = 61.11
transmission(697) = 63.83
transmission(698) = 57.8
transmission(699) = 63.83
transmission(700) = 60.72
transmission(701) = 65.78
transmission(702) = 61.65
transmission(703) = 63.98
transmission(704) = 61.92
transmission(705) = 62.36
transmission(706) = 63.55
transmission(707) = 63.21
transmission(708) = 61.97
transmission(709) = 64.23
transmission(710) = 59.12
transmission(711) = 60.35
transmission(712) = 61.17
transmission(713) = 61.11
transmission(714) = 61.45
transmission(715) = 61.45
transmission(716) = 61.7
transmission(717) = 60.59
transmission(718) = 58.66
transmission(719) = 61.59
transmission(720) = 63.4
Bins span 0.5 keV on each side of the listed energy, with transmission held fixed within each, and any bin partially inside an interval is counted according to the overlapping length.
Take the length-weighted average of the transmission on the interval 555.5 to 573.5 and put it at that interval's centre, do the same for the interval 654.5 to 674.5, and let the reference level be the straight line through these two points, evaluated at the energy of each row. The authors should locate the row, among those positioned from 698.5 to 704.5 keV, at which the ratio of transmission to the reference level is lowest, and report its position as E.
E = 700 keV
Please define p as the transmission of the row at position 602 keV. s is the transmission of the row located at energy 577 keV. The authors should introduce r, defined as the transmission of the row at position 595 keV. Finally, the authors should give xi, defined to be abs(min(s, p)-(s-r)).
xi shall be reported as 58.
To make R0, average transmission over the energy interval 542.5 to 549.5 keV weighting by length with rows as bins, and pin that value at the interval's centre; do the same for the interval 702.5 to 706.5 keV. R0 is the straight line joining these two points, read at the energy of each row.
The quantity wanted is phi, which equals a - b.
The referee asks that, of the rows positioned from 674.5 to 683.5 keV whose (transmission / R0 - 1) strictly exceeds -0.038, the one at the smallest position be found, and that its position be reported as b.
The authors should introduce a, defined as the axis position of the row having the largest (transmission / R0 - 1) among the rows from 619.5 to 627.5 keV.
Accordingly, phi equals -50 keV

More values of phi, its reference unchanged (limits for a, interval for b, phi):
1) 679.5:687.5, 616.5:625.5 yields 64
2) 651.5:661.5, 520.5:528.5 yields 140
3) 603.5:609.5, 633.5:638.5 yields -27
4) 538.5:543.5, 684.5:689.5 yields -147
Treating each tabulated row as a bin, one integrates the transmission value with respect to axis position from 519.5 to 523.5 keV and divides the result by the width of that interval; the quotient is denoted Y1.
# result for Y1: 60.3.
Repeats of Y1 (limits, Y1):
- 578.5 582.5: 60.7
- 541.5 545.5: 60.5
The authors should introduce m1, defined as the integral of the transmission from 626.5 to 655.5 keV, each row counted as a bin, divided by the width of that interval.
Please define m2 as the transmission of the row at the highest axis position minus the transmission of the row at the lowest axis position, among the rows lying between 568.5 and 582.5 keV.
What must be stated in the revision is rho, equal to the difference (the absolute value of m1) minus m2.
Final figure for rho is 62.1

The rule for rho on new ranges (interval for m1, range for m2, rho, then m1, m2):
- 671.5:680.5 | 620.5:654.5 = 62.1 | 61.9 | -0.2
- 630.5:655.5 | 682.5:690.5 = 57.1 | 59.3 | 2.2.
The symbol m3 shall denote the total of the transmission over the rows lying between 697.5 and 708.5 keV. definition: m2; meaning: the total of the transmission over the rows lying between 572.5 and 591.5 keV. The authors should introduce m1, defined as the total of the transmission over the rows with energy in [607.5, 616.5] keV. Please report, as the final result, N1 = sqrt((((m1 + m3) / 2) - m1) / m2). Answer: 0.26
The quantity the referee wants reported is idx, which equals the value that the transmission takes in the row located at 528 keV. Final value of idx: 63.39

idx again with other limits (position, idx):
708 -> 61.97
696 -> 61.11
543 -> 60.19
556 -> 59.37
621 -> 61.19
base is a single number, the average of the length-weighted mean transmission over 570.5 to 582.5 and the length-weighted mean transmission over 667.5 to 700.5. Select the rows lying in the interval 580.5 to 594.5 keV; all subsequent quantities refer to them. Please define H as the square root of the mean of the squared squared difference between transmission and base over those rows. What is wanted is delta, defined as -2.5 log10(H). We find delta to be -2.01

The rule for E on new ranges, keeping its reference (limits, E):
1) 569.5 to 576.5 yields 575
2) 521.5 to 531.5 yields 530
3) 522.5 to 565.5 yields 555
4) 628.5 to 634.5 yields 629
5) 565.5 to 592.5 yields 583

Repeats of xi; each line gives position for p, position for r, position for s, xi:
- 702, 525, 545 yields 60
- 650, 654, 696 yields 58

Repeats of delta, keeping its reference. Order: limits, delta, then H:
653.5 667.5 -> -1.22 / 3.1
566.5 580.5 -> -0.54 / 1.6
